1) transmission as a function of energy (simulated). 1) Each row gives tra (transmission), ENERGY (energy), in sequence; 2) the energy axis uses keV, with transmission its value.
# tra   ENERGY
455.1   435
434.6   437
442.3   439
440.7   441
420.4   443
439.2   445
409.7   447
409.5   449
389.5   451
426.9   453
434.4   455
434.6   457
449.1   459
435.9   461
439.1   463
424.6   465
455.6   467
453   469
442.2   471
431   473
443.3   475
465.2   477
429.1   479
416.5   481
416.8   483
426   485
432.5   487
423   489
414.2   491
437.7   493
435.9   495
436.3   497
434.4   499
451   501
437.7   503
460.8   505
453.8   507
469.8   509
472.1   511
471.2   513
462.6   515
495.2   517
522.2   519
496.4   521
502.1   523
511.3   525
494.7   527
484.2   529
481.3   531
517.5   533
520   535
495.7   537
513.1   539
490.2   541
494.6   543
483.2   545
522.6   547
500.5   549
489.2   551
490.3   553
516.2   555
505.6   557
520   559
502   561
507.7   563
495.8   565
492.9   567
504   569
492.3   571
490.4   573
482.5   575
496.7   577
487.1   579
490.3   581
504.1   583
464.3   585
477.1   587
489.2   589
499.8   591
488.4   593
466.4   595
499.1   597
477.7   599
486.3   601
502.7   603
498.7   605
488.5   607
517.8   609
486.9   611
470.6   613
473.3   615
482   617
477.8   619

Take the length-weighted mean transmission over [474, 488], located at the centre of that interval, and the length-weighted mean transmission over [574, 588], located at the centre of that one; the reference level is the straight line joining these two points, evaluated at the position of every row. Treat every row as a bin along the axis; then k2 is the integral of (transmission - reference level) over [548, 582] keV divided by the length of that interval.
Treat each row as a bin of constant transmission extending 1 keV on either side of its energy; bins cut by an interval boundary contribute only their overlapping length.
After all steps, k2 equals 20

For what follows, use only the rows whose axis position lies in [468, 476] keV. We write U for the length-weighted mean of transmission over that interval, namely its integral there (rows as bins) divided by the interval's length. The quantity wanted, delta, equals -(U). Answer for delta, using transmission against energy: -442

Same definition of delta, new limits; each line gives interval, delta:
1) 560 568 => -500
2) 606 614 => -491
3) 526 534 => -494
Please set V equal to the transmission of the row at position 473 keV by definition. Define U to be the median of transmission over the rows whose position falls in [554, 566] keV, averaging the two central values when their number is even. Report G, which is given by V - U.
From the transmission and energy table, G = -76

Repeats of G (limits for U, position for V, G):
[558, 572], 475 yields -59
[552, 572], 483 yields -86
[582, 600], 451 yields -99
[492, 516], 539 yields 61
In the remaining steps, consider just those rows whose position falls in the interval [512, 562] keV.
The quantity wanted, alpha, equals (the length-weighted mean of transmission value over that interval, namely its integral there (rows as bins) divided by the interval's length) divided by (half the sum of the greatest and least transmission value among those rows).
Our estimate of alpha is 1.014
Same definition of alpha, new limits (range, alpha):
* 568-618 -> 0.995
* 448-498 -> 1.011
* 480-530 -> 0.979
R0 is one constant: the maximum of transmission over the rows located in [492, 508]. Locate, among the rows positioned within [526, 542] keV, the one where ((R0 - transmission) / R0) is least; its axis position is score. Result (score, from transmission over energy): 535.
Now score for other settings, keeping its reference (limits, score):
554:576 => 559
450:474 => 467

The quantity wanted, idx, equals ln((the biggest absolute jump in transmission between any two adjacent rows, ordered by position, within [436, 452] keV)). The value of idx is 3.38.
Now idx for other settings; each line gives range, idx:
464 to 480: 3.59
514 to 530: 3.48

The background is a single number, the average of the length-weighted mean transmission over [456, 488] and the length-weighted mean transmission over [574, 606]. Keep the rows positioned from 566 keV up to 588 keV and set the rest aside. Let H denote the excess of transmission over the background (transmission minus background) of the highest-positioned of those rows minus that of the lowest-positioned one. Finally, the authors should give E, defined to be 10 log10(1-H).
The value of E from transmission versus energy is 12.3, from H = -15.8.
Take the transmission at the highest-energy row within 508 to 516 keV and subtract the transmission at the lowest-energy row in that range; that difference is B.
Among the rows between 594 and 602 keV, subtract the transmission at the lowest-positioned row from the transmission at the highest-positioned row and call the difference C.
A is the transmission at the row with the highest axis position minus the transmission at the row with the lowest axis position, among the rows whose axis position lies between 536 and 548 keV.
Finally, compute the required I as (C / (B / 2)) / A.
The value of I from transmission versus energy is -0.21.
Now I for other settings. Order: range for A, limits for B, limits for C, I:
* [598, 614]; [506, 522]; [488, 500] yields -0.08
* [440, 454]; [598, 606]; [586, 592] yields -0.16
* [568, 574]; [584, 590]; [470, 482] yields 0.15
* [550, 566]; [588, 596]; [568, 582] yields 0.18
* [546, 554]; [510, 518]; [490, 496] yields -0.06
